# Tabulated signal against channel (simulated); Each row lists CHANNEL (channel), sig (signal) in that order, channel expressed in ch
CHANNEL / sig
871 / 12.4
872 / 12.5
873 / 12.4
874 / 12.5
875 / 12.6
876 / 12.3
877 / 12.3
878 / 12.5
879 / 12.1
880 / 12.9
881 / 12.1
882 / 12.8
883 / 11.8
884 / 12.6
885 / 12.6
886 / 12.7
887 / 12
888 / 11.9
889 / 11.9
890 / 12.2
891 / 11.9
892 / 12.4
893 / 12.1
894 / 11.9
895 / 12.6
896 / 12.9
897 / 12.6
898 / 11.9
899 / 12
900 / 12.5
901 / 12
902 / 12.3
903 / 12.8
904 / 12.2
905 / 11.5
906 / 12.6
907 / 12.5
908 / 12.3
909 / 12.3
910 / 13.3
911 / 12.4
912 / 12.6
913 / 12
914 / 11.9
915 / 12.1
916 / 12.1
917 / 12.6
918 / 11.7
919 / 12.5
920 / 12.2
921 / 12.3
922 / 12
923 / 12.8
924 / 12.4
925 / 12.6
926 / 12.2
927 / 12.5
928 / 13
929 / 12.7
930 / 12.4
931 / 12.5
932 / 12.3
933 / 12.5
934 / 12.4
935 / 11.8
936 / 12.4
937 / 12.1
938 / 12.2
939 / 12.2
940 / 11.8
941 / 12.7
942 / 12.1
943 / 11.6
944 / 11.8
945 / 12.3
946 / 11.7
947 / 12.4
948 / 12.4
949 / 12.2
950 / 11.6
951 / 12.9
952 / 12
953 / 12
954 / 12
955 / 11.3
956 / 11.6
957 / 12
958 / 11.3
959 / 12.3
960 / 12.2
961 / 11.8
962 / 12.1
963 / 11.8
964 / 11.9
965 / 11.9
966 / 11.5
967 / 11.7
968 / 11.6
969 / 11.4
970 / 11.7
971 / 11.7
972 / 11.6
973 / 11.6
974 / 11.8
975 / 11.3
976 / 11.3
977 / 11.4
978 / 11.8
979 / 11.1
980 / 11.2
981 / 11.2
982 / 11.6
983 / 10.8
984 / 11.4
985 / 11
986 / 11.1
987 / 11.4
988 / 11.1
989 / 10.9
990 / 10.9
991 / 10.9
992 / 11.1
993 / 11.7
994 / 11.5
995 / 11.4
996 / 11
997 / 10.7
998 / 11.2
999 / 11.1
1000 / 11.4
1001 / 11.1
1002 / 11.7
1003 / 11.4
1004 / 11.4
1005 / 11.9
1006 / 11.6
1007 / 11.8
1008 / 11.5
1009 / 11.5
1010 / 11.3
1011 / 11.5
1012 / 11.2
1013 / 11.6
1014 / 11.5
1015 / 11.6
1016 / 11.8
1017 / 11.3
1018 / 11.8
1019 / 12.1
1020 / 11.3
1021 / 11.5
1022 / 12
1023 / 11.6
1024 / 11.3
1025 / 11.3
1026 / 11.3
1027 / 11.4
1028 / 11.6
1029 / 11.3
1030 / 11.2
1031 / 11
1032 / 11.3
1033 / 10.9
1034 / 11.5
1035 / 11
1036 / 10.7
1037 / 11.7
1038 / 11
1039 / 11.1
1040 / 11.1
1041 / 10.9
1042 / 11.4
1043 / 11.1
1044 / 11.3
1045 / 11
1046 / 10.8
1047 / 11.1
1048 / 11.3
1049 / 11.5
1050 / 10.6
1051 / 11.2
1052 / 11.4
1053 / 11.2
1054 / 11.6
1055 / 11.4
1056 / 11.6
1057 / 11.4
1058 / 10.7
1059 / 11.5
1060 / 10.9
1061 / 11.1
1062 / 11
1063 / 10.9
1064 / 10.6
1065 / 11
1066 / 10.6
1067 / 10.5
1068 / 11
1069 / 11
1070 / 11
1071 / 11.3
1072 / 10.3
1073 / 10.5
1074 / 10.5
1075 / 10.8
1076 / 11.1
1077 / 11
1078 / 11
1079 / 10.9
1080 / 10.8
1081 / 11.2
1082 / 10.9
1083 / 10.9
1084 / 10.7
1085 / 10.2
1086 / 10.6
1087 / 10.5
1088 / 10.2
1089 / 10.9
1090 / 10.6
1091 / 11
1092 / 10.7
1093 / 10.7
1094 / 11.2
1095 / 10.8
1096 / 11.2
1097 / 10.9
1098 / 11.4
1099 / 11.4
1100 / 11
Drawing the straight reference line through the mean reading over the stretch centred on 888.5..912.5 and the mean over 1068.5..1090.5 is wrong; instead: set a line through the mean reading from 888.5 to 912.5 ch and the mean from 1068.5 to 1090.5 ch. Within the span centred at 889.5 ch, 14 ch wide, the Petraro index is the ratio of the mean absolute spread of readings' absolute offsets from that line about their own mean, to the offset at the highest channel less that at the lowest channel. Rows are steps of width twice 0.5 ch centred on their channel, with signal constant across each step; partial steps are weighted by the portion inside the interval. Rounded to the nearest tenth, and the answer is -1.3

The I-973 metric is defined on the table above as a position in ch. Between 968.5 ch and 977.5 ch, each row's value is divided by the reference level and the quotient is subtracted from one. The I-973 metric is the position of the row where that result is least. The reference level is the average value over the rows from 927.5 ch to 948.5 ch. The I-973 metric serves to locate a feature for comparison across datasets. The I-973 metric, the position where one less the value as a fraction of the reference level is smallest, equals 974 ch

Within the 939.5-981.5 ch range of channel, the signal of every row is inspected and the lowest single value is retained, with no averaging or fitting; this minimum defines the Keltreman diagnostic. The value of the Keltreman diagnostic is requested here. 11.1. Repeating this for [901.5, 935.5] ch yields 11.5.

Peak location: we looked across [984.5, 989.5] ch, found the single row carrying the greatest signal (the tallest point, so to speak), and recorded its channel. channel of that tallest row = 987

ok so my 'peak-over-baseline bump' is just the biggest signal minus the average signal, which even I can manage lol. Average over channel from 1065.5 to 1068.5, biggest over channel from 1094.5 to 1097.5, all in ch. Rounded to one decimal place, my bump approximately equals 0.5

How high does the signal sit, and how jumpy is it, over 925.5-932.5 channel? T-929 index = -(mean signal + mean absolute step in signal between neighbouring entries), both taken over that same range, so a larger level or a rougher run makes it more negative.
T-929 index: -12.8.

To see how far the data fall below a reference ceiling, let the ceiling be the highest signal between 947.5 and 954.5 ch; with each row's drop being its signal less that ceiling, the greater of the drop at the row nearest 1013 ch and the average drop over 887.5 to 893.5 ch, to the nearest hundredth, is -0.83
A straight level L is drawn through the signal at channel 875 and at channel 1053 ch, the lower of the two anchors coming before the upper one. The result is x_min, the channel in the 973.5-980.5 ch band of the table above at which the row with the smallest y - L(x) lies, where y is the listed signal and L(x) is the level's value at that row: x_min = 979 ch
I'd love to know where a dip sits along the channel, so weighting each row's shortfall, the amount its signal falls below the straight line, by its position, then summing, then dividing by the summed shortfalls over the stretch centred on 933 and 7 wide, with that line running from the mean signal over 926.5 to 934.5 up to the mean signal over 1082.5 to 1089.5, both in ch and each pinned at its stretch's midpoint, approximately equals 933.8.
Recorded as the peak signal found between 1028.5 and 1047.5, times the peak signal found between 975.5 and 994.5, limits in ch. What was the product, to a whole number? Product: 138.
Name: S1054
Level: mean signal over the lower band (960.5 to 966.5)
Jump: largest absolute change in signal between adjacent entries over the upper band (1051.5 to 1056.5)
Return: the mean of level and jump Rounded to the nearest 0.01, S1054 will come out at 6.12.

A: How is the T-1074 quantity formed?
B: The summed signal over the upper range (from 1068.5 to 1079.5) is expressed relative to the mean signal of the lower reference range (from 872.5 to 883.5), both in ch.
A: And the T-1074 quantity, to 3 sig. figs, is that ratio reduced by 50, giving -40.4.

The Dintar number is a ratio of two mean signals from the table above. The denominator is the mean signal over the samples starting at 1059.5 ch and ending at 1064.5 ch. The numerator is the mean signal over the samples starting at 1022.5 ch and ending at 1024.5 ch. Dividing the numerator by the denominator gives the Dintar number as 1.05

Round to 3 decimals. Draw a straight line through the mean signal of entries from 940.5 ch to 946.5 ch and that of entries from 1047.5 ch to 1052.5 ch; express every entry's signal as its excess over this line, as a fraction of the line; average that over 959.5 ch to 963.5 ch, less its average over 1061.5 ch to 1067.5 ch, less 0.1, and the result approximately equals -0.064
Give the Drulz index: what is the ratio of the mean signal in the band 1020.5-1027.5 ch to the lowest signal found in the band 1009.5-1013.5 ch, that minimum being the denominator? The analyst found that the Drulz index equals 1.03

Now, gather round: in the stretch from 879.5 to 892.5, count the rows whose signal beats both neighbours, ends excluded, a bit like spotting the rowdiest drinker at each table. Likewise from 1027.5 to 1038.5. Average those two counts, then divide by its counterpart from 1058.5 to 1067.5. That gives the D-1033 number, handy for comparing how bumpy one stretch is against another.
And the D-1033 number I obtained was 1.5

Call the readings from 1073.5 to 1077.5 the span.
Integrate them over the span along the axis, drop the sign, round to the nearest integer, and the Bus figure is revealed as 43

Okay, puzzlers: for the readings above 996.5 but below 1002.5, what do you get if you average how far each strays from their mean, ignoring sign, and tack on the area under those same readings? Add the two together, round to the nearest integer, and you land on 67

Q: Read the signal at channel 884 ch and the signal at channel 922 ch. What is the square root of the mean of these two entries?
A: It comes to 3.51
